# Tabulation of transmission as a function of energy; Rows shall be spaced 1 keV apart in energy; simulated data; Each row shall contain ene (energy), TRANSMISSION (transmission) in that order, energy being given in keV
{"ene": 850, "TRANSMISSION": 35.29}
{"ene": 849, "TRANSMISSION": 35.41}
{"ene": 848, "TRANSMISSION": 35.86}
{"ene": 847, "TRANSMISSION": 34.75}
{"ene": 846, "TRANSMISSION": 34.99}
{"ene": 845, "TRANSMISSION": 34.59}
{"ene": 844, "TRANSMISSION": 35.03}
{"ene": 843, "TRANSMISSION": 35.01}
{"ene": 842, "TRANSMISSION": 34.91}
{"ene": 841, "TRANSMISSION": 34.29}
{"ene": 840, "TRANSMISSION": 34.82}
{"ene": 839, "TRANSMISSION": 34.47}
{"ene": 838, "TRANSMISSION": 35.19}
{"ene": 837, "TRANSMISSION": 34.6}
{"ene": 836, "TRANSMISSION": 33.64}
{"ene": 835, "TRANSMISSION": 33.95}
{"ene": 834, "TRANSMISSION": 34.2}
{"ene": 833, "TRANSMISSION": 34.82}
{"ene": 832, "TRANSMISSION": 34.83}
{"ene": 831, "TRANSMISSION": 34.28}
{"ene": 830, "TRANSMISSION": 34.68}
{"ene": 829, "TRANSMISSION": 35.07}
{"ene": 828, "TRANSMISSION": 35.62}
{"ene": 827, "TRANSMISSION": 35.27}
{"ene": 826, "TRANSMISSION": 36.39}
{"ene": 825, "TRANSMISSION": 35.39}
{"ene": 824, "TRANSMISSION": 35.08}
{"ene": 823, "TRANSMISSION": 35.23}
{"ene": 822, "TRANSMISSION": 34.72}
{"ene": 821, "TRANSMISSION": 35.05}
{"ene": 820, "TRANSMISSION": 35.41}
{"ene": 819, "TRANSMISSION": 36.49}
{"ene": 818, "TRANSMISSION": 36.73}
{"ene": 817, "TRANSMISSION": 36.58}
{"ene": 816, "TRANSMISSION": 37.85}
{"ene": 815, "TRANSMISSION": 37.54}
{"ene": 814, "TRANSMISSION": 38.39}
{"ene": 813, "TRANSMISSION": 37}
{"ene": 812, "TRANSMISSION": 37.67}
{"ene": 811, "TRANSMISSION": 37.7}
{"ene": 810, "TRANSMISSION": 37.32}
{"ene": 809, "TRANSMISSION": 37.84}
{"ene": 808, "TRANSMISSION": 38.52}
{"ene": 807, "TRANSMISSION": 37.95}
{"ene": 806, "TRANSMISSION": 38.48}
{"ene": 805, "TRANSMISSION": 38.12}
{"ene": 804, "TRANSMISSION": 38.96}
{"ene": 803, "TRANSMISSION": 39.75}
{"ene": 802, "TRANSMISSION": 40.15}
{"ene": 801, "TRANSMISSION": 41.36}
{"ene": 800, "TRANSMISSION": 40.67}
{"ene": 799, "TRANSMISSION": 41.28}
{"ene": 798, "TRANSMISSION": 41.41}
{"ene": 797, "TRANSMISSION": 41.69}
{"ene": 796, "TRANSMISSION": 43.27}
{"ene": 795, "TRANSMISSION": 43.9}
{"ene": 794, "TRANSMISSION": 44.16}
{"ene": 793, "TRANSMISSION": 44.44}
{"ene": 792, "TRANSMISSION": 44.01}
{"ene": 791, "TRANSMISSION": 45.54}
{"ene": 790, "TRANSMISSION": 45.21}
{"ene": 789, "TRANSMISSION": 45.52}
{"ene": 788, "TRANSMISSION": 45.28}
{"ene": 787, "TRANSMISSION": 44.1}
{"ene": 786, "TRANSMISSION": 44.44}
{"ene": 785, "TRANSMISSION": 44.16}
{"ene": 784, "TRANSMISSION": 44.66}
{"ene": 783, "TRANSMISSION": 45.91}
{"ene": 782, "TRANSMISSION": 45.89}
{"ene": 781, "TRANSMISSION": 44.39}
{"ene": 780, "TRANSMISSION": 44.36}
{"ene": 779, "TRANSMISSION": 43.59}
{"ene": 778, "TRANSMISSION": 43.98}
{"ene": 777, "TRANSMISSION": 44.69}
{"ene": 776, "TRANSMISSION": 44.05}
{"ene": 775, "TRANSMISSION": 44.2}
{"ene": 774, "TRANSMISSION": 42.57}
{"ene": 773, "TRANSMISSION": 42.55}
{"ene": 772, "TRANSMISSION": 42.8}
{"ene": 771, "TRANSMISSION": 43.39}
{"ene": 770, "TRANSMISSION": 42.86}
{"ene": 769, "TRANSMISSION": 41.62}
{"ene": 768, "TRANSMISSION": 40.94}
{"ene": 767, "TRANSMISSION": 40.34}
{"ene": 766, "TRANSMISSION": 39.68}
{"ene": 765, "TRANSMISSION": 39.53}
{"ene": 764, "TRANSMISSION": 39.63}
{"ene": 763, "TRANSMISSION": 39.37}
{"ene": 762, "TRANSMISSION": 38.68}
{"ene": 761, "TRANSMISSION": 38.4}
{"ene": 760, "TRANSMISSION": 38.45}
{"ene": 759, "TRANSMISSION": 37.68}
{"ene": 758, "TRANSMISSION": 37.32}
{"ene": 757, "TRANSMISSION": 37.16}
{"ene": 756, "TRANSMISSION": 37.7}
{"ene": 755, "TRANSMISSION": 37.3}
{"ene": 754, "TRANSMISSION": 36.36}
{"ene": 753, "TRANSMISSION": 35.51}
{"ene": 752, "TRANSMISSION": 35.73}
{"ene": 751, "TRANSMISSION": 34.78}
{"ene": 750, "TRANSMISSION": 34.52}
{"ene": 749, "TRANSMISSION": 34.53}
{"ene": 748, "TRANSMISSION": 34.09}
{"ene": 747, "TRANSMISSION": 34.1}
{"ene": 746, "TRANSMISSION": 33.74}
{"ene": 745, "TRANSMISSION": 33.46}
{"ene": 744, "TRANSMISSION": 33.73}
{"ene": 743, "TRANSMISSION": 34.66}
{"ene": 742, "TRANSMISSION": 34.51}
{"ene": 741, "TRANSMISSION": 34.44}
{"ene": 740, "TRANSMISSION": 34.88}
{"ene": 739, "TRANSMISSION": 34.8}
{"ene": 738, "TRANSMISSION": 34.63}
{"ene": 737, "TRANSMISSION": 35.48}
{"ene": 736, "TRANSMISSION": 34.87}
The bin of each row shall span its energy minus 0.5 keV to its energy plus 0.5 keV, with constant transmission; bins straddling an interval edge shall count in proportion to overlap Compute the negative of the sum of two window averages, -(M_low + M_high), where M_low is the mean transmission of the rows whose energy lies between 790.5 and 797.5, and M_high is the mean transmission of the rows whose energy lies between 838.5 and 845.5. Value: -79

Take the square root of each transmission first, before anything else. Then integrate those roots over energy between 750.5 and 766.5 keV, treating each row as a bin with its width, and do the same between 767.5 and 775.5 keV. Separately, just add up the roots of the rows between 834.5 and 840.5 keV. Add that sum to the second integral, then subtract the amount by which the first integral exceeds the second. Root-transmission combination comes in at 41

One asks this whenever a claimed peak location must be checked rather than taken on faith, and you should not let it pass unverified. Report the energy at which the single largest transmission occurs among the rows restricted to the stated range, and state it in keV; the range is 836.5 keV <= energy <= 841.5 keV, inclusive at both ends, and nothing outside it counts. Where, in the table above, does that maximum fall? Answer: 838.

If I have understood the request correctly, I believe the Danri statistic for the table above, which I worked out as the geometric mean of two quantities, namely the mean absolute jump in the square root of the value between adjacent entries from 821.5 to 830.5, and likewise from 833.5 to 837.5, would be 0.045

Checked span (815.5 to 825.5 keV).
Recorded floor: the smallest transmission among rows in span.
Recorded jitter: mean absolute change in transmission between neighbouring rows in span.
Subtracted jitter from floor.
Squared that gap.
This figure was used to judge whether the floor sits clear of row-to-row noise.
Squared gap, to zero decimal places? 1172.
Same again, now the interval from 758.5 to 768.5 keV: 1390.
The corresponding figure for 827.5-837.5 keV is 1102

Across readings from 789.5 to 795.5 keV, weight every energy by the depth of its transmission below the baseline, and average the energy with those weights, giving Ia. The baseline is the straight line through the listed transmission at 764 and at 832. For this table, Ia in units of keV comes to 792.4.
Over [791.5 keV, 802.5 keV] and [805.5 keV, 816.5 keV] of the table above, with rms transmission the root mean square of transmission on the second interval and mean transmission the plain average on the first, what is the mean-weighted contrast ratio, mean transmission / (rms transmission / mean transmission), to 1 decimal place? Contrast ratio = 47.5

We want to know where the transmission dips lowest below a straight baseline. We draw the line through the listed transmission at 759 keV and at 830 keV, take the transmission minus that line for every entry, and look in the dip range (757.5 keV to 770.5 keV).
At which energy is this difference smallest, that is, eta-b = 758 keV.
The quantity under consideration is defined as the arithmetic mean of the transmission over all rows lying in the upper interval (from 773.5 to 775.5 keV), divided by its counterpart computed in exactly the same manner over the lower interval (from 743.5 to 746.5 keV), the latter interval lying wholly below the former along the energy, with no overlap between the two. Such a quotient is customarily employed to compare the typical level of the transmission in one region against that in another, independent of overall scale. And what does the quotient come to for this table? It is 1.29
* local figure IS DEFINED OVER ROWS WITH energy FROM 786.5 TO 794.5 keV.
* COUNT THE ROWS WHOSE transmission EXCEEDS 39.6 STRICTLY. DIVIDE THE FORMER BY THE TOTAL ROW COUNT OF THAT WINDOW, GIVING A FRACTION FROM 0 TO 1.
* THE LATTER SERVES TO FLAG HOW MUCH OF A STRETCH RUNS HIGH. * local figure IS 1.0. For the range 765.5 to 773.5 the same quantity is 1.0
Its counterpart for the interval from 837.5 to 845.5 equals 0.0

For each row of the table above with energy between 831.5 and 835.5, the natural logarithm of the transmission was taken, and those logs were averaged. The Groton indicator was 3.54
